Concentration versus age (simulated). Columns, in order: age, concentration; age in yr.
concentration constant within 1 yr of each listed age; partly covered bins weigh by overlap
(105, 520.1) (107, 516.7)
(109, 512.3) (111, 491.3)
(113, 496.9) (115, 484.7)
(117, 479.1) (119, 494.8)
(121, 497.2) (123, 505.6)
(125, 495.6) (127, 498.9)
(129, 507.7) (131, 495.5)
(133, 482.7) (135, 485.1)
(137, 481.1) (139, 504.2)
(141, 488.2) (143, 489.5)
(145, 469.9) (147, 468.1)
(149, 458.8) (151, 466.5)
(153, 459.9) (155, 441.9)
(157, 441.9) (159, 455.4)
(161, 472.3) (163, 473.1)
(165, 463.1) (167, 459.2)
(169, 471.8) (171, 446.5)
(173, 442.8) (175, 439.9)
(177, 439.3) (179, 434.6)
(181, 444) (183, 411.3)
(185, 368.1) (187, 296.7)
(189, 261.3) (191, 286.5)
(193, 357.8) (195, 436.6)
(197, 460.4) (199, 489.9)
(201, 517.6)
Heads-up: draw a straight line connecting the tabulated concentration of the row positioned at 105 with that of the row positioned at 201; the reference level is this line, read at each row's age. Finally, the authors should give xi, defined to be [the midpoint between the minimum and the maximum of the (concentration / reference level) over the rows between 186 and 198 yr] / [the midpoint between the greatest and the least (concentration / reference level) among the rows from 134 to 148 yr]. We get 0.74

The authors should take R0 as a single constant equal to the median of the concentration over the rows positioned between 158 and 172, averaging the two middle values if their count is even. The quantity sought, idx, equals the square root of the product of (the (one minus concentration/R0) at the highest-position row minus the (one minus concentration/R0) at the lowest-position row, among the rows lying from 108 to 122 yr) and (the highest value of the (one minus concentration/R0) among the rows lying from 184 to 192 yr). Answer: 0.119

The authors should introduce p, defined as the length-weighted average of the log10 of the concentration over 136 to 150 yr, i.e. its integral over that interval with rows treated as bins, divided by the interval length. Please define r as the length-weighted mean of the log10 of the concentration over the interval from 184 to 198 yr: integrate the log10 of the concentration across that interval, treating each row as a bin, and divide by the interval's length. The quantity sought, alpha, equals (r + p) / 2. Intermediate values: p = 2.68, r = 2.538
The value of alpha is 2.61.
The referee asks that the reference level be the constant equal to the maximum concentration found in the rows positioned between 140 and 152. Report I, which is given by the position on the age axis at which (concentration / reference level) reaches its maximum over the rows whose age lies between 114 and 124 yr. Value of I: 123 yr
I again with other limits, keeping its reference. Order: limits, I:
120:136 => 129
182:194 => 183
